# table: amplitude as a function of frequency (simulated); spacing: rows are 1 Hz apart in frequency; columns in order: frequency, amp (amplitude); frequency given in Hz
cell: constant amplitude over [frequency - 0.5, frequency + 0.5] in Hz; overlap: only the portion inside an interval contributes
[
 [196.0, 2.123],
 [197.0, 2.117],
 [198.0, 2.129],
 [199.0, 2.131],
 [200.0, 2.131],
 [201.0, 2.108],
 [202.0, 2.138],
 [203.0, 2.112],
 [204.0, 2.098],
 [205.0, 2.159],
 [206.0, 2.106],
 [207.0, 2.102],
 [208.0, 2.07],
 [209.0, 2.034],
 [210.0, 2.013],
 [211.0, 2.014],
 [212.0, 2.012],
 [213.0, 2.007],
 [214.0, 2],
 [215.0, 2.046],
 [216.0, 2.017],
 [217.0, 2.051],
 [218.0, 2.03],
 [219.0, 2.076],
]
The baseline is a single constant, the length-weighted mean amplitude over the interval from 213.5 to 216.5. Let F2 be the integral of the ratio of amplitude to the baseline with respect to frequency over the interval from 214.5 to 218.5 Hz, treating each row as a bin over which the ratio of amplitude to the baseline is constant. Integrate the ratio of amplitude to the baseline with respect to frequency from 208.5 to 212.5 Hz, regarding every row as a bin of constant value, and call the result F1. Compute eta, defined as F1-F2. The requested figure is -0.04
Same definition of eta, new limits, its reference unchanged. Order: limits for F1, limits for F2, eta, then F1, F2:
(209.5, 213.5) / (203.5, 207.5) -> -0.21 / 3.98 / 4.19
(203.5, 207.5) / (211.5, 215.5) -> 0.20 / 4.19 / 3.99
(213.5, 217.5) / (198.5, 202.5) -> -0.19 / 4.01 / 4.21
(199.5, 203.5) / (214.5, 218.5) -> 0.17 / 4.20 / 4.03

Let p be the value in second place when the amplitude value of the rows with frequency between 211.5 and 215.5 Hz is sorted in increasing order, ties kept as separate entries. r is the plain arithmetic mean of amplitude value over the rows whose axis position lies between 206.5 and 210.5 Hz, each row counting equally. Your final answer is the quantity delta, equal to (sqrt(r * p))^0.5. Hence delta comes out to 1.425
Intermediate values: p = 2.007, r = 2.05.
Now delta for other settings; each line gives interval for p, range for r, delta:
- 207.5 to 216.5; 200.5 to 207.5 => 1.436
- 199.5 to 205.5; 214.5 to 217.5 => 1.440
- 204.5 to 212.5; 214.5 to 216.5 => 1.422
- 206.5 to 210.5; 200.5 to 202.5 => 1.442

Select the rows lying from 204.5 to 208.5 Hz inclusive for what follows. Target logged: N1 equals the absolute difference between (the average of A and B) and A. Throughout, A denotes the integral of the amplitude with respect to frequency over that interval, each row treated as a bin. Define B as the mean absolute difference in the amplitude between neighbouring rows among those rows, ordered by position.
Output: 4.20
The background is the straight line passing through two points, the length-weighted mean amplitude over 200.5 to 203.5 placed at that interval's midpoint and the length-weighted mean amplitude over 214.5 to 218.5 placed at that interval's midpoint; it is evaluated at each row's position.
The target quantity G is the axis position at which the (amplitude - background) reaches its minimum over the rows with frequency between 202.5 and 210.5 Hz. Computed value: 210.0 Hz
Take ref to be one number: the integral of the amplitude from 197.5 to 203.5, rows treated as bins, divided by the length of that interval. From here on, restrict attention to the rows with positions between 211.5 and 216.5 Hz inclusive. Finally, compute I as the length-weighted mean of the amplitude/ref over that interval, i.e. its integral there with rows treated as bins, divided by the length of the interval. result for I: 0.95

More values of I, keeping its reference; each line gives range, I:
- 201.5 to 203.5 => 1.00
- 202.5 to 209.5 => 0.99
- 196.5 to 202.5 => 1.00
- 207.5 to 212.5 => 0.95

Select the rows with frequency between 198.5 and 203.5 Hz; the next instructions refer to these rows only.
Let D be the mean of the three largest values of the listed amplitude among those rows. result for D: 2.13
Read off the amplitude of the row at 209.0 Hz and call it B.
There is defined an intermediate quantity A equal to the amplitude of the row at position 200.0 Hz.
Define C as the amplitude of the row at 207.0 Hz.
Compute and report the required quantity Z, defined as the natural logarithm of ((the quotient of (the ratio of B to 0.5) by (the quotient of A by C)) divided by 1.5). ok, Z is 0.98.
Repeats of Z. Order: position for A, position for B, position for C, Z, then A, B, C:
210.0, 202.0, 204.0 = 1.09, 2.013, 2.138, 2.098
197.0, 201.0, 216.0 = 0.99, 2.117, 2.108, 2.017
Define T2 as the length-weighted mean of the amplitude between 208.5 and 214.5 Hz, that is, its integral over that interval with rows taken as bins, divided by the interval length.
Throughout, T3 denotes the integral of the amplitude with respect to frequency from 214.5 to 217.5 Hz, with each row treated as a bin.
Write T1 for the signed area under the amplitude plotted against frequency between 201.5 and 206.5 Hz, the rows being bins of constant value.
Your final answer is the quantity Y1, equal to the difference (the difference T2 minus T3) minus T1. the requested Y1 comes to -15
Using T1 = 11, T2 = 2.01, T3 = 6.1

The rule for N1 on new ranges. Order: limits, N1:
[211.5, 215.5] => 4.02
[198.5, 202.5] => 4.25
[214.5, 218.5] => 4.06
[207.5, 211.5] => 4.06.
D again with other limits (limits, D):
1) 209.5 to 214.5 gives 2.01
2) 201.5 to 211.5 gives 2.14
